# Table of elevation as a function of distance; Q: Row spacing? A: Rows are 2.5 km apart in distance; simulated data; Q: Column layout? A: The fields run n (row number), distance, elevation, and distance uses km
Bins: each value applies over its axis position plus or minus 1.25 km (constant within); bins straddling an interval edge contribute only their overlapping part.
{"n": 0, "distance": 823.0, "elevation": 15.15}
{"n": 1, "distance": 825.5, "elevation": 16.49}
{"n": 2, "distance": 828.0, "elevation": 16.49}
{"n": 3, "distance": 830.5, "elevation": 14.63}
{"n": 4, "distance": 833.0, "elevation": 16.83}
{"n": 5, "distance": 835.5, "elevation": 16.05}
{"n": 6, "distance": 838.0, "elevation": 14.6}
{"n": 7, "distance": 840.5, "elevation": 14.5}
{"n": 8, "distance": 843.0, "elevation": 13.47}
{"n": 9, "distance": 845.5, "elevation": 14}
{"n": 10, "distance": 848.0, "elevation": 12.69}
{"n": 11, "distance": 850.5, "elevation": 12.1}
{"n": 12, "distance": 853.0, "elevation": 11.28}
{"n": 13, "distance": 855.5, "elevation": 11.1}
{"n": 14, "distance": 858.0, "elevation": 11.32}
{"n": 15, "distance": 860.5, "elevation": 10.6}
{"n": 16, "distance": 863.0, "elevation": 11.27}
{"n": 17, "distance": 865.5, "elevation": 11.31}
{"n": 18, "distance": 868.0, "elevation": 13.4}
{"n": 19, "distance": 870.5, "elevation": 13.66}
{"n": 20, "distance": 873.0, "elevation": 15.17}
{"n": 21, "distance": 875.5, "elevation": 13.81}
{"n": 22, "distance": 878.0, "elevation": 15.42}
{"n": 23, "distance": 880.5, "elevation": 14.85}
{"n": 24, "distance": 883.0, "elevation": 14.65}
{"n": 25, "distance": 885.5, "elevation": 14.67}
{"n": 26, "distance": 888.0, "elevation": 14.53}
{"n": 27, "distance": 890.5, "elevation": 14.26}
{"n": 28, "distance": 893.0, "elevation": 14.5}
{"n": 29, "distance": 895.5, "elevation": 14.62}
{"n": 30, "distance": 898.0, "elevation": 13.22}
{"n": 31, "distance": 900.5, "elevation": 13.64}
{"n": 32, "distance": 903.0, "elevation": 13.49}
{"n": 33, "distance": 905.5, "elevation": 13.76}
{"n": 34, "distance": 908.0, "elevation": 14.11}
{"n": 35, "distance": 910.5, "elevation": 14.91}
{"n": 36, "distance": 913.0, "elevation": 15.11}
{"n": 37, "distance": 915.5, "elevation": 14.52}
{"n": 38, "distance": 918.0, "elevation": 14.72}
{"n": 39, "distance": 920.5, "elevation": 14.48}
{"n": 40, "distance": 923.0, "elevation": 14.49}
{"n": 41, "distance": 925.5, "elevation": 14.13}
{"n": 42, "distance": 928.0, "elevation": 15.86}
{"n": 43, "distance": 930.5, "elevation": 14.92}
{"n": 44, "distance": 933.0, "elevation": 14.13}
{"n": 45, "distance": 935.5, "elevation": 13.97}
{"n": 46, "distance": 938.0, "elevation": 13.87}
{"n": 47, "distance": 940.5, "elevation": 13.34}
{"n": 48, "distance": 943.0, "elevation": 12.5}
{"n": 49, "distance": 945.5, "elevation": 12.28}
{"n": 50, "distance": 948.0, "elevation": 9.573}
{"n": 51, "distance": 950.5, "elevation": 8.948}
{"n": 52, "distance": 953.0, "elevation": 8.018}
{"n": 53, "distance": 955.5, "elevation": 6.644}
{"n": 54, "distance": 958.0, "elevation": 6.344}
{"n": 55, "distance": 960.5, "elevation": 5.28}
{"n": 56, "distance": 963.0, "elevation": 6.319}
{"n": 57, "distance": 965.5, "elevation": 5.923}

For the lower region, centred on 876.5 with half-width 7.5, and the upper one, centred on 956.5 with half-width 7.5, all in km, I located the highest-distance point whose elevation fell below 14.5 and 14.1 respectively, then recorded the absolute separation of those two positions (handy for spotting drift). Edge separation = 87.5 km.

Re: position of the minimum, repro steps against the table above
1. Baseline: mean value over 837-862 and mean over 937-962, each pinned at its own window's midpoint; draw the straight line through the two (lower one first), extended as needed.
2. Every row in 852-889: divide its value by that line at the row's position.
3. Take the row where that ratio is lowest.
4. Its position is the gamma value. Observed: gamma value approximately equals 860.5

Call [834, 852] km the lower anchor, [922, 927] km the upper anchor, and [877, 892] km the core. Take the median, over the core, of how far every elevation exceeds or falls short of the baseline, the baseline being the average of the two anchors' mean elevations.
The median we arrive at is 0.5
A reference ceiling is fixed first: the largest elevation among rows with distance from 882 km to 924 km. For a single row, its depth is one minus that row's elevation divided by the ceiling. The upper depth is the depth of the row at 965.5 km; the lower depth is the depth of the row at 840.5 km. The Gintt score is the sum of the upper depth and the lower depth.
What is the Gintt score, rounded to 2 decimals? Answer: 0.65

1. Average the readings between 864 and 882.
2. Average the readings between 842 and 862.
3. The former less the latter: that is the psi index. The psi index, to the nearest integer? 2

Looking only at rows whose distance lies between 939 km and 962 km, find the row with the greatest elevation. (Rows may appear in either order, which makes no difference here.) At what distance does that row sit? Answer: 940.5 km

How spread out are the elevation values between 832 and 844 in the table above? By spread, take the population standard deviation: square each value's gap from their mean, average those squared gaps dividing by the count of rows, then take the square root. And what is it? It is 1.2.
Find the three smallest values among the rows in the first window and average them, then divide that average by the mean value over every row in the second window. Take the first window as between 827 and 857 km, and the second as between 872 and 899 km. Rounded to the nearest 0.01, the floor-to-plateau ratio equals 0.79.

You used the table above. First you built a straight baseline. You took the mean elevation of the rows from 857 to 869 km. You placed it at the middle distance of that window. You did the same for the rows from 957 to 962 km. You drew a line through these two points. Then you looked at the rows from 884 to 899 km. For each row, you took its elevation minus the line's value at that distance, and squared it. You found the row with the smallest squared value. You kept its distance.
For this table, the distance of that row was 898.0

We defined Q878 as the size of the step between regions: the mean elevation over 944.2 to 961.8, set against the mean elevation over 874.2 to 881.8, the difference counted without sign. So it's 6.5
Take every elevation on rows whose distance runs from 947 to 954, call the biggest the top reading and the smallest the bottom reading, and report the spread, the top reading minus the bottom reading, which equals 1.6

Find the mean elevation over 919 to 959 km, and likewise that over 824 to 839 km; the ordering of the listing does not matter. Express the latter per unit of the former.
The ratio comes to 1.31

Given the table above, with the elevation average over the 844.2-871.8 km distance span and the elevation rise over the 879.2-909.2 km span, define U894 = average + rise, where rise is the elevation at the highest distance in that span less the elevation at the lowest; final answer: 11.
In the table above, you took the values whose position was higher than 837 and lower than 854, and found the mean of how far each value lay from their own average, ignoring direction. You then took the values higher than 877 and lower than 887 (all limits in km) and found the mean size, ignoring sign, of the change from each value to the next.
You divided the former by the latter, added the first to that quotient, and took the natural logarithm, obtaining 1.6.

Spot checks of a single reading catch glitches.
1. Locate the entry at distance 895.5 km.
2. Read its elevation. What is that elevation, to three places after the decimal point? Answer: 14.620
